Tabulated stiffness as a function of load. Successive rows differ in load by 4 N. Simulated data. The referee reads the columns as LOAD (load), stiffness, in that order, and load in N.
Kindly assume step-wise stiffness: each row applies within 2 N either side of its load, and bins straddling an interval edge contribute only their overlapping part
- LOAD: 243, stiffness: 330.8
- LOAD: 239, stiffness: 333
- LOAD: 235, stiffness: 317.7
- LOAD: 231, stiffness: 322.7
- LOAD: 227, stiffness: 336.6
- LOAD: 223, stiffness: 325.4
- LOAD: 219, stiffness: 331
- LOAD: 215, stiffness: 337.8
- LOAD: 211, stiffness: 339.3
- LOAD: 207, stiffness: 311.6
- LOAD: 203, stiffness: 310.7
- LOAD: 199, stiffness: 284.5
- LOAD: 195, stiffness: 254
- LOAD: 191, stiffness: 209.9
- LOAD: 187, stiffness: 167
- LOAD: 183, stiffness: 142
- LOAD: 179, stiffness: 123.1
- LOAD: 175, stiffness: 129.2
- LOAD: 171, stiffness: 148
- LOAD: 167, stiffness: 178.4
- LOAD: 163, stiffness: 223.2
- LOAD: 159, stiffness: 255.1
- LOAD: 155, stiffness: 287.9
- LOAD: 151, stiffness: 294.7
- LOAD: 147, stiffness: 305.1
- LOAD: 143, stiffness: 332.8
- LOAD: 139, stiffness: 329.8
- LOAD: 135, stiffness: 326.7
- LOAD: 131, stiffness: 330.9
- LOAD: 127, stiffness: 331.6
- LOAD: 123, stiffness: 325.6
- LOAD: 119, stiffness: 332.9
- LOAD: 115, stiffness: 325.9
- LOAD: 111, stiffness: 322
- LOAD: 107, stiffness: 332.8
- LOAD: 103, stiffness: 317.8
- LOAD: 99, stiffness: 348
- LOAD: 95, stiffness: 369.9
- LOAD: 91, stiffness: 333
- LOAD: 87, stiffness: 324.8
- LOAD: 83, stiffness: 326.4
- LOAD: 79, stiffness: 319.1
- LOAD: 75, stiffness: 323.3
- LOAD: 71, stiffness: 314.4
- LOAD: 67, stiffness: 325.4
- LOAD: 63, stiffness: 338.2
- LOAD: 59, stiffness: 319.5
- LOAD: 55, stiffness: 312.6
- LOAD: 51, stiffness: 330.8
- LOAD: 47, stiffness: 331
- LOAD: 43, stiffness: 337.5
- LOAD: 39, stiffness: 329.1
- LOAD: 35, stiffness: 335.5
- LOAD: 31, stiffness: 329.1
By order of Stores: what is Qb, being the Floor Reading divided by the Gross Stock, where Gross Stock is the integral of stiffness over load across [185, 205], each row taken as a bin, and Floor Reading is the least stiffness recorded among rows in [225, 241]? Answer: 0.065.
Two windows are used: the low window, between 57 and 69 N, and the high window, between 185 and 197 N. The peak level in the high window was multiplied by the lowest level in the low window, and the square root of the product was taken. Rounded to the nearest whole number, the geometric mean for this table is 285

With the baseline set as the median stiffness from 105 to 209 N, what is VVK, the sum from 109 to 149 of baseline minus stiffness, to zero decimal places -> -264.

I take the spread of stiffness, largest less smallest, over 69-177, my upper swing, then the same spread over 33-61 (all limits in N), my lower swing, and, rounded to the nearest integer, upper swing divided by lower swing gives 10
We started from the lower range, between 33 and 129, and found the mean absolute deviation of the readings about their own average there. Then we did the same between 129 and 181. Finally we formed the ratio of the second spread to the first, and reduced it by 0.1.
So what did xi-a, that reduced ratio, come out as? 9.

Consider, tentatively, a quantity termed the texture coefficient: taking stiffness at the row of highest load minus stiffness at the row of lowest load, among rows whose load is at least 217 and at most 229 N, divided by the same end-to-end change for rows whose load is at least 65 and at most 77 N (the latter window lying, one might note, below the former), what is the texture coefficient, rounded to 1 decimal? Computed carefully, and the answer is -2.7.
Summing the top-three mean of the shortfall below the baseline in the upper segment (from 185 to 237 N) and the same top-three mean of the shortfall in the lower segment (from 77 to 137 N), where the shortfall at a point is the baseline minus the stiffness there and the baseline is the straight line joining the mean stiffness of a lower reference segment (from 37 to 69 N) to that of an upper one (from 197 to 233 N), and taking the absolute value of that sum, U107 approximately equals 120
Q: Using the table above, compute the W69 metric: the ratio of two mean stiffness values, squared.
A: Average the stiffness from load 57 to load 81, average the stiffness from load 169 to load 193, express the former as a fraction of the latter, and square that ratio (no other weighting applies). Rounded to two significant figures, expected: 4.5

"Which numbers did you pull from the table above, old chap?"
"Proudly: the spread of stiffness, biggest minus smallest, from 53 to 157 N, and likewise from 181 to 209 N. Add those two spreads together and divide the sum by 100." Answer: 2.5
